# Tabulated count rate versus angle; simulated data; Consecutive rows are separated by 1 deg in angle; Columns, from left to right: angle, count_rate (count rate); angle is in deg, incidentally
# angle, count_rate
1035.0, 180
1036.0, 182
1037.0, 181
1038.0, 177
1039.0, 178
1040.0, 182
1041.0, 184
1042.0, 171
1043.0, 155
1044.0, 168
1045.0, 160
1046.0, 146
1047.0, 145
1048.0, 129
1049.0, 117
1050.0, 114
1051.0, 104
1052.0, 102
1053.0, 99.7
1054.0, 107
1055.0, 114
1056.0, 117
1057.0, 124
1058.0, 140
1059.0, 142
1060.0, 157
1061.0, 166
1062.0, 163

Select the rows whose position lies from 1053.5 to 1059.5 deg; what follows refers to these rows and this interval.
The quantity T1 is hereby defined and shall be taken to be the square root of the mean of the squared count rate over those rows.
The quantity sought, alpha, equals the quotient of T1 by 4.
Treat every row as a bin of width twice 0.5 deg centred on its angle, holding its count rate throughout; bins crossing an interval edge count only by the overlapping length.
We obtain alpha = 31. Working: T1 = 125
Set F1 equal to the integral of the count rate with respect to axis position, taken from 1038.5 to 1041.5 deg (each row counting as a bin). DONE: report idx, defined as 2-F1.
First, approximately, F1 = 544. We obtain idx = -542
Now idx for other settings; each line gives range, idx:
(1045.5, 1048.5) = -418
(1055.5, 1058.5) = -379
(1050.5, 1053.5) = -304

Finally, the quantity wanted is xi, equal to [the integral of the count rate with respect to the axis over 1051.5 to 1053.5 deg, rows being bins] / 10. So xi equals 20.2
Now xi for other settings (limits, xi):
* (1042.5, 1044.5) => 32.3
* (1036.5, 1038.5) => 35.8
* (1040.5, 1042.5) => 35.5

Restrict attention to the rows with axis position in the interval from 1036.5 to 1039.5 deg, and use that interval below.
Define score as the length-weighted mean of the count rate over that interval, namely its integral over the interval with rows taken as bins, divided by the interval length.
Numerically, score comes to 179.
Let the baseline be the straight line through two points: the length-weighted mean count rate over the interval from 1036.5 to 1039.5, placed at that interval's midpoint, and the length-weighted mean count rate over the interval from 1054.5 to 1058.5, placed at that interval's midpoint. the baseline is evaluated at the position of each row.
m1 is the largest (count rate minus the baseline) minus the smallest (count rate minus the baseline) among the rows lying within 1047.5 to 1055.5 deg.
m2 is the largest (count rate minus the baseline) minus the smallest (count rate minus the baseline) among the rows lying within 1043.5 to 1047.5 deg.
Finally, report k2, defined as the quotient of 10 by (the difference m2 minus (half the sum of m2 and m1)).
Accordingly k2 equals -3.4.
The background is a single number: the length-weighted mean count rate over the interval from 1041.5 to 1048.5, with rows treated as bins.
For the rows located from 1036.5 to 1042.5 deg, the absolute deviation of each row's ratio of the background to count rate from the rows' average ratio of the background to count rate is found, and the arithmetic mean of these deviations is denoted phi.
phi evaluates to 0.017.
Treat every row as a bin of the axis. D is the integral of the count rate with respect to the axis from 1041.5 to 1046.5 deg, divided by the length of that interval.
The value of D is 160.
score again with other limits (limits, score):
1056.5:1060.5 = 141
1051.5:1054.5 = 103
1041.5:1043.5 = 163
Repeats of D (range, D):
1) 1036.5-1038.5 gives 179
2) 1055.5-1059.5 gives 131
